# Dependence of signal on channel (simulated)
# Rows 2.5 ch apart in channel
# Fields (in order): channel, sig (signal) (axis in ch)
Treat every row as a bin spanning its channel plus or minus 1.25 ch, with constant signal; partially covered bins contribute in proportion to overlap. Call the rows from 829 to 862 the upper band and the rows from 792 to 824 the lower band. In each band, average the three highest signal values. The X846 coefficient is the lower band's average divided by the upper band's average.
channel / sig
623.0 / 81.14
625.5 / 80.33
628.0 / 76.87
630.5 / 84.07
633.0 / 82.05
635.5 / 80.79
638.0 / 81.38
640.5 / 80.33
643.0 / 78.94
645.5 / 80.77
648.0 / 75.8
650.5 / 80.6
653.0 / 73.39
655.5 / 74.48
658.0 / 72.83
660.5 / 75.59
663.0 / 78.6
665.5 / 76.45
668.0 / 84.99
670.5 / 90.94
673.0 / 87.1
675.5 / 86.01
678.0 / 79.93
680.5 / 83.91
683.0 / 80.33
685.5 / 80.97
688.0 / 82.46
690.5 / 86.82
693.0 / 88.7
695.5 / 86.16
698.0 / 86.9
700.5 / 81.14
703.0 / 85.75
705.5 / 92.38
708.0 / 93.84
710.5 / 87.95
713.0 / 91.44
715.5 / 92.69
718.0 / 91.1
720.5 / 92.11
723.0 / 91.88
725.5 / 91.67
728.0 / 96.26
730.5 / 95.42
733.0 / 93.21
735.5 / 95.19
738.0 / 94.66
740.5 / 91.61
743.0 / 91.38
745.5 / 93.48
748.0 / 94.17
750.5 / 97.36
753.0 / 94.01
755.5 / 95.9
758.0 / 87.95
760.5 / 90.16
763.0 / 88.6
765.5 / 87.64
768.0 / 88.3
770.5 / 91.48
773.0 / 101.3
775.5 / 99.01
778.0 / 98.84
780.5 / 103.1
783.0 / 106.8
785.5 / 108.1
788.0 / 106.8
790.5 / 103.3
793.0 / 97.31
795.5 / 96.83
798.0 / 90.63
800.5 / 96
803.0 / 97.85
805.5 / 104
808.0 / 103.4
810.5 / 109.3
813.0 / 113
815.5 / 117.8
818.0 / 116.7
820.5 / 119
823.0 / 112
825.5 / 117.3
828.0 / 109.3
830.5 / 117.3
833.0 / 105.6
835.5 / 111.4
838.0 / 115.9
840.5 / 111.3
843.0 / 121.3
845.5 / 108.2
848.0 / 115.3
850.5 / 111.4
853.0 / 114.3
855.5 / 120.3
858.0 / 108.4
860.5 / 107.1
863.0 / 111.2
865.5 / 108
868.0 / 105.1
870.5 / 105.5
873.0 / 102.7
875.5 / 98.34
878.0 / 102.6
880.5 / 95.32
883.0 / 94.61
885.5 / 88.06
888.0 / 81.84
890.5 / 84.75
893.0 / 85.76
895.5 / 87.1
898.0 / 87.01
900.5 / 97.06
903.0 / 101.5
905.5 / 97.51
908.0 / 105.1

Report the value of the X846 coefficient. 0.98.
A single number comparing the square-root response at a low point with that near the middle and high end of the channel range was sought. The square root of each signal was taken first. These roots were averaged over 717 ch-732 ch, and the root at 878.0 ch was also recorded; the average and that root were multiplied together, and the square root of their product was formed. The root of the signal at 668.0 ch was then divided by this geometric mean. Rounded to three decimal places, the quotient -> 0.933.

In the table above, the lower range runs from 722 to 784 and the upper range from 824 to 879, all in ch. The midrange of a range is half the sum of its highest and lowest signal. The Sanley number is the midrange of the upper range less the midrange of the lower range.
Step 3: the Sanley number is 13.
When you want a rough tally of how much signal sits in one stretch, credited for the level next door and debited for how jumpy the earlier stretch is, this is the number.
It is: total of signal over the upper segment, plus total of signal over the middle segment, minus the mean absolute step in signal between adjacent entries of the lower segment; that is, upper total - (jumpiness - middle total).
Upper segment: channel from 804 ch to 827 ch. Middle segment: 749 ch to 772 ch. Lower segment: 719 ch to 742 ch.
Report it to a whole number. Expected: 1832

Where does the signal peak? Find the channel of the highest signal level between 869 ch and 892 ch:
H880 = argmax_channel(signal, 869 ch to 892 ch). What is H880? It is 870.5 ch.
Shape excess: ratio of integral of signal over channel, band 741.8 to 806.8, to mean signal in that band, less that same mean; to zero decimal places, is -32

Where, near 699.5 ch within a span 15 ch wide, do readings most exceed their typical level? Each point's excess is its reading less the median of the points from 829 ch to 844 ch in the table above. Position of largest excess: 705.5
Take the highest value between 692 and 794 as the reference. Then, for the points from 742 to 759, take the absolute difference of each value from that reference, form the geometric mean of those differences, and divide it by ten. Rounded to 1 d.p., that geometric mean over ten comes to 1.4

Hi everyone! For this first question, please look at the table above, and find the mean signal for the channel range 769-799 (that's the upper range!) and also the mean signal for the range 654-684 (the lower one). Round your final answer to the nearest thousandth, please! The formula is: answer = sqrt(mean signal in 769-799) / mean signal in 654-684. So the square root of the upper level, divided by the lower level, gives 0.124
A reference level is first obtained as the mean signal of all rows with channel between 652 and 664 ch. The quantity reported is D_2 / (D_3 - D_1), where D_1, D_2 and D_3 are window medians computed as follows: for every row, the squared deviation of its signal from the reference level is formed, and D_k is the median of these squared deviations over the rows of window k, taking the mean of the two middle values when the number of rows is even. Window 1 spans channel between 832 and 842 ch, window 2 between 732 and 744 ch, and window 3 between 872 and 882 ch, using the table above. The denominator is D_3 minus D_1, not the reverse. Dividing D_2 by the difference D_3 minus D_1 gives -0.5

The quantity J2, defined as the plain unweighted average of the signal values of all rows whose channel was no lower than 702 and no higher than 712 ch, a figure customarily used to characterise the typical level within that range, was 90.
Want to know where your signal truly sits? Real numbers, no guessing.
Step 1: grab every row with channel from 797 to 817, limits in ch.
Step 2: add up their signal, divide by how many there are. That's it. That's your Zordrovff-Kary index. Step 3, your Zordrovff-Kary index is 104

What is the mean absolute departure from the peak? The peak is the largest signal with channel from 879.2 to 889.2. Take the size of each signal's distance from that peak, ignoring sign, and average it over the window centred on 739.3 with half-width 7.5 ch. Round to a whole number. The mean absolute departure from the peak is 2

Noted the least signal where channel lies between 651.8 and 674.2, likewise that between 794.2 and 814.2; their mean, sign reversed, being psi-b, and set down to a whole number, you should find -82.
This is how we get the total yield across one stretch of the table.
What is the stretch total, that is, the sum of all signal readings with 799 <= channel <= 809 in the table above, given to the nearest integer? 401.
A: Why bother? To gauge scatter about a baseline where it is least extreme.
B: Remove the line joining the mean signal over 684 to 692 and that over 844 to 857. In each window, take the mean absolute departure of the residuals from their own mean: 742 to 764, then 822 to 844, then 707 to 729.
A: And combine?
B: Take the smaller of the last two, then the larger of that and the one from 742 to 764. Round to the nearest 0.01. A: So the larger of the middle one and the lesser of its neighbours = 3.37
